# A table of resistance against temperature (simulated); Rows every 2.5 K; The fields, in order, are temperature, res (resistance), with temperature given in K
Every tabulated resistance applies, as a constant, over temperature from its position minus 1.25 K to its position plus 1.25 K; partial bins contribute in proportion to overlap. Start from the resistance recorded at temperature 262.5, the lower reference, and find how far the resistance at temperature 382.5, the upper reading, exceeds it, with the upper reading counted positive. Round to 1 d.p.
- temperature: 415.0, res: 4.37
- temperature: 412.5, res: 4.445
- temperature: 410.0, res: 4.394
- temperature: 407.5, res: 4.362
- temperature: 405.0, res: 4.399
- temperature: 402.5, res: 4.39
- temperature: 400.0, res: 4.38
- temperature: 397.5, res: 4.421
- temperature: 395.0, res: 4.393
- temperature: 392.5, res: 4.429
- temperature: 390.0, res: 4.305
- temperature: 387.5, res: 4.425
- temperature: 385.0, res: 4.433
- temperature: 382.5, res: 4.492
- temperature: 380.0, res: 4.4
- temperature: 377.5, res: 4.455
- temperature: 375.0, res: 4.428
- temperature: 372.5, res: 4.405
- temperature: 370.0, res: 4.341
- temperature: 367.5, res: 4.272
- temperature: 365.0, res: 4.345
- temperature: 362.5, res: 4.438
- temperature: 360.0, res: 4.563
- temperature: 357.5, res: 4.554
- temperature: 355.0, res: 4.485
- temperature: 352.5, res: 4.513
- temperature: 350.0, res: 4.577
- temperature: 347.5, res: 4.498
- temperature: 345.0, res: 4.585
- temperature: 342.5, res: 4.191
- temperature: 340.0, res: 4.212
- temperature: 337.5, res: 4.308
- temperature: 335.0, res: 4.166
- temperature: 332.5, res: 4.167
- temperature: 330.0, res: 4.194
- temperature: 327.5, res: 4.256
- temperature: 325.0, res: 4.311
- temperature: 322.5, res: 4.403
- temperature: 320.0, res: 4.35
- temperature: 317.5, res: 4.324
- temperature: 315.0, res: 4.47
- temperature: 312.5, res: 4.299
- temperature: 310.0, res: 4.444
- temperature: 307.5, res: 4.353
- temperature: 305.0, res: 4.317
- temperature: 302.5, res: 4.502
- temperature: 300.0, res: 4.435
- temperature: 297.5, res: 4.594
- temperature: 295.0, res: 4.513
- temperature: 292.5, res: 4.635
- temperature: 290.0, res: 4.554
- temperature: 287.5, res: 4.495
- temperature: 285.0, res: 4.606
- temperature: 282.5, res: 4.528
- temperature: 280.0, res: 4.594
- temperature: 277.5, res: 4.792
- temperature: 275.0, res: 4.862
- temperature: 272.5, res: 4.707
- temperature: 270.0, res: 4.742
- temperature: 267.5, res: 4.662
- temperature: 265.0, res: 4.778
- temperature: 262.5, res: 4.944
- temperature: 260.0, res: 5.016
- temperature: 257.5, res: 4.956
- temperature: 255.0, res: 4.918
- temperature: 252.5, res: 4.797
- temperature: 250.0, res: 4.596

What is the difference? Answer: -0.5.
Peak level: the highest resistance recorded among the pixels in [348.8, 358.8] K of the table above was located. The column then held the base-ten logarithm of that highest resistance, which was 0.661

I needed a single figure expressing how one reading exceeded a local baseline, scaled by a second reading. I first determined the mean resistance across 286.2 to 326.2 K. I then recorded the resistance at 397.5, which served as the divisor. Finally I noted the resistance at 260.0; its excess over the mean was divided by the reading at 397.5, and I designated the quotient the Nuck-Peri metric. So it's 0.131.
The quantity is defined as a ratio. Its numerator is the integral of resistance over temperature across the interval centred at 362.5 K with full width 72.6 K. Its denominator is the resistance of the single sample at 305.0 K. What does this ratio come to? 74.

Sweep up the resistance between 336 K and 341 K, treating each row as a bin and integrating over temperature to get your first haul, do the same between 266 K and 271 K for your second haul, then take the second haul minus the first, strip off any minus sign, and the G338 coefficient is 2.2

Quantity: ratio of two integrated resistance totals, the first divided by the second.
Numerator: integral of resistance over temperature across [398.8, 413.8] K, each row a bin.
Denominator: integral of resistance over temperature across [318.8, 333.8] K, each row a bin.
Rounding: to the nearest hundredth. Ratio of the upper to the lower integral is 1.03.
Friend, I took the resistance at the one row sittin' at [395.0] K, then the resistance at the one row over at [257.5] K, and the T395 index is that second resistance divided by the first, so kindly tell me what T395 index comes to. 1.13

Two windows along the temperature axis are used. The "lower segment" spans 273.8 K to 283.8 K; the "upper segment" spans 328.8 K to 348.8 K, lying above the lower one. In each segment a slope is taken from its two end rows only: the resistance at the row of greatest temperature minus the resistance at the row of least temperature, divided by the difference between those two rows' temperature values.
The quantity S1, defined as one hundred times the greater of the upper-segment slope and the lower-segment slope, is 1.7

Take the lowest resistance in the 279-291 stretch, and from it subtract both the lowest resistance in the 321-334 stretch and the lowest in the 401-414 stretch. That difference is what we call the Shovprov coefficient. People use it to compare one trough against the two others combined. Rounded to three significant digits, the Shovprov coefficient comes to -4.03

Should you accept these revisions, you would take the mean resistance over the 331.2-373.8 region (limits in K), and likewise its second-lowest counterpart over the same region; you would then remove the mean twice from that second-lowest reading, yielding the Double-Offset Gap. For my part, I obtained -4.6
